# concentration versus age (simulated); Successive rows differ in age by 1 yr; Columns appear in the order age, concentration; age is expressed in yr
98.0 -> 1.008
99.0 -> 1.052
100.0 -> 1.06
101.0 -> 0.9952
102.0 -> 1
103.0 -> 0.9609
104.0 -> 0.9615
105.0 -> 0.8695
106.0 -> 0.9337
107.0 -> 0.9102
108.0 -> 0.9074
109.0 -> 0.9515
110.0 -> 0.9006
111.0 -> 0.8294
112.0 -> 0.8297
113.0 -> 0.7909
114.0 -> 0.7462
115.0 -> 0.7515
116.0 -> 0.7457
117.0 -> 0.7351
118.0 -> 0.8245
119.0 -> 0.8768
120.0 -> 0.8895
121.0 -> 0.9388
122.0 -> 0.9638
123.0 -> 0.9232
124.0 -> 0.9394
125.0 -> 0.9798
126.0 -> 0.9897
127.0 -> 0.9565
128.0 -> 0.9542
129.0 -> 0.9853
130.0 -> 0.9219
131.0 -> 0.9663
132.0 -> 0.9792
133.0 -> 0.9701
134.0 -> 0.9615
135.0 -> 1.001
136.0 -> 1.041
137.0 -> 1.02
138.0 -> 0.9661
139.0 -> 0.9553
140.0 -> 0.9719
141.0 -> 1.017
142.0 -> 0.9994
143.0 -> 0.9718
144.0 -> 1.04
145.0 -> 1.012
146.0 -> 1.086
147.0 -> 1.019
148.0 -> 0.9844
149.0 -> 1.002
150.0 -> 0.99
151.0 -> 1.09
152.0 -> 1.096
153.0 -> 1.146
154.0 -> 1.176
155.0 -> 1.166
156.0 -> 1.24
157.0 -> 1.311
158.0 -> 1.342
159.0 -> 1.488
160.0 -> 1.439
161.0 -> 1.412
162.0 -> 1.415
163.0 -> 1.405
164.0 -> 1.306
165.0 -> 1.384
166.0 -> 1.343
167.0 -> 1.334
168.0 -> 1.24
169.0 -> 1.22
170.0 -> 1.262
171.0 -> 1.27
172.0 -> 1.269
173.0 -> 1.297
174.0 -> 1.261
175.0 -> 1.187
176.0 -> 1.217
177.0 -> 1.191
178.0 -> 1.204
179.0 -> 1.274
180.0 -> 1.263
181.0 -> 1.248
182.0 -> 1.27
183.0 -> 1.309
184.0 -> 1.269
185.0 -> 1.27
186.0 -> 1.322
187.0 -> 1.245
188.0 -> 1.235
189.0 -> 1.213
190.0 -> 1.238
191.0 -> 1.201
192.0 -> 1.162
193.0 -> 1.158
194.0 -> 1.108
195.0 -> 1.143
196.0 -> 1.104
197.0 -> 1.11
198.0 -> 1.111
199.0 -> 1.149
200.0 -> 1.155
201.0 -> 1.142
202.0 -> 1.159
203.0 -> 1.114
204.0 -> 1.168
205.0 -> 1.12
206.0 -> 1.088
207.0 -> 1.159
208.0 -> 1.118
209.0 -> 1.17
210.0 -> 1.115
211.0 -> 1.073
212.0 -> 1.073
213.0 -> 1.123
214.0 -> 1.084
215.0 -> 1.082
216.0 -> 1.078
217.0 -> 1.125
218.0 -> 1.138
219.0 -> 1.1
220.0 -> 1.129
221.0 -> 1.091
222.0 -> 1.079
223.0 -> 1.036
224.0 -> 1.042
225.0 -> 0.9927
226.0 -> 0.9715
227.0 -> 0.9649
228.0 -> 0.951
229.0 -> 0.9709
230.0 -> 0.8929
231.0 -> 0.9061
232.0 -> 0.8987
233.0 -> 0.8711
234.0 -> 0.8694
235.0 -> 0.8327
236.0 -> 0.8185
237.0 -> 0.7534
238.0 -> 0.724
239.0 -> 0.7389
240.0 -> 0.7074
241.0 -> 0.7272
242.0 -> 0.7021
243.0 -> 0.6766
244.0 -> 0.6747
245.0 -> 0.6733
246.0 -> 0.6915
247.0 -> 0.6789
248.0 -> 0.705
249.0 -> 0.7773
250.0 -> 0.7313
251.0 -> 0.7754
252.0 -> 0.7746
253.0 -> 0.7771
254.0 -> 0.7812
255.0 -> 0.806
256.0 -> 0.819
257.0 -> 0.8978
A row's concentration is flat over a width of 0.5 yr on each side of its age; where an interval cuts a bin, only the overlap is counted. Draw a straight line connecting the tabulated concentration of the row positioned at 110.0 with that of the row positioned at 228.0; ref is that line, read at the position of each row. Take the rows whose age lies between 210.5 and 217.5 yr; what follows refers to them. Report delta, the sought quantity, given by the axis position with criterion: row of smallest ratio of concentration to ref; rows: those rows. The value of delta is 212.0 yr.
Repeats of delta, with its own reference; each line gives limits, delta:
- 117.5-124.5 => 118.0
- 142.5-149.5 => 143.0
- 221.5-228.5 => 228.0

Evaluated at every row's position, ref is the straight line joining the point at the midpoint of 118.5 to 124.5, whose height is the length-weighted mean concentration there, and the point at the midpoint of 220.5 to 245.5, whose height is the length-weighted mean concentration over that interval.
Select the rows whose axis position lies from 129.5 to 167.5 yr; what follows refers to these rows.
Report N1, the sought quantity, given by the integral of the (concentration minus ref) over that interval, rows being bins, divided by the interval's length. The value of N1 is 0.2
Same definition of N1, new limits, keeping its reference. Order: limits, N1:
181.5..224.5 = 0.3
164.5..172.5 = 0.4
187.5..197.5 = 0.3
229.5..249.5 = -0.1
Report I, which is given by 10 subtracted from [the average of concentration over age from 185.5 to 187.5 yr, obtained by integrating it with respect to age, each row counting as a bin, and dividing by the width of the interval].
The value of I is -8.7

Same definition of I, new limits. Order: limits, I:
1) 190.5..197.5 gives -8.9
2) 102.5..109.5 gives -9.1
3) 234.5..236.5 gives -9.2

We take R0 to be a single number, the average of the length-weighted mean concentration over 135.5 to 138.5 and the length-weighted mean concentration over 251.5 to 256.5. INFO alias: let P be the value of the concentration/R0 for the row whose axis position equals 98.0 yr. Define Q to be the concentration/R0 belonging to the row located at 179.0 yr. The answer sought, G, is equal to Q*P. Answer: 1.58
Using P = 1.12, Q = 1.42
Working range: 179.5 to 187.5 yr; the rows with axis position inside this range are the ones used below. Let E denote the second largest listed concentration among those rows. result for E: 1.309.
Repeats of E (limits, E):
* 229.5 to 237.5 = 0.8987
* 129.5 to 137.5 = 1.02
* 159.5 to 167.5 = 1.415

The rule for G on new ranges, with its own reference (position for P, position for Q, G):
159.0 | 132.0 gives 1.80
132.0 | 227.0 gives 1.17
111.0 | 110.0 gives 0.92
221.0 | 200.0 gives 1.55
